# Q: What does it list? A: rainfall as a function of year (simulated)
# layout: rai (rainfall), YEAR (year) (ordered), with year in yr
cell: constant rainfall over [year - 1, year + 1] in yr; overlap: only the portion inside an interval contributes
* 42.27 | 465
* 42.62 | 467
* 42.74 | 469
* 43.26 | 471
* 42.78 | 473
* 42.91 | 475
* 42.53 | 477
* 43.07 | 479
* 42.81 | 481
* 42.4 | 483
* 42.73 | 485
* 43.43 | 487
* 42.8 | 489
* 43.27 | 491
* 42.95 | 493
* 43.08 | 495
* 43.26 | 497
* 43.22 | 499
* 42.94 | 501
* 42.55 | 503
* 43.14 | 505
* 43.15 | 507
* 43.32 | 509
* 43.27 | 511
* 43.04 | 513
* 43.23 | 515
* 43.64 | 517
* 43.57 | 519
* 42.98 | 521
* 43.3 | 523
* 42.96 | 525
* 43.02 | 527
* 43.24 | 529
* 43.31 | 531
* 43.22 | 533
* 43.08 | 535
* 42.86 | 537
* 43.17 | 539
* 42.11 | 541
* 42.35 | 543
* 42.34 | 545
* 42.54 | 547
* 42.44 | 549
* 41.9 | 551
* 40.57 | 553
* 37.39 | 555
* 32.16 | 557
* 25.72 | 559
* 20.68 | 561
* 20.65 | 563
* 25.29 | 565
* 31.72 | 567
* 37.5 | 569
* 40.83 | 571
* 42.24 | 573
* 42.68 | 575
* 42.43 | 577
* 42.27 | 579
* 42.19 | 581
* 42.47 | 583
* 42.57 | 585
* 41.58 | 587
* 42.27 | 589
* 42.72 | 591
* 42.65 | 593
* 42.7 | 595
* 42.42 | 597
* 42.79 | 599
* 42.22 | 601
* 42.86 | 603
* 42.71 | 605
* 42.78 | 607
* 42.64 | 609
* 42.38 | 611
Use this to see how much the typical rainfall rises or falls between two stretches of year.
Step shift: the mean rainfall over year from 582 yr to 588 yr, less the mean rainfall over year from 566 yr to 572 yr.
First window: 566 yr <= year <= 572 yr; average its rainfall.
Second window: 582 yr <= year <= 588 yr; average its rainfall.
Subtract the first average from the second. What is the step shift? 5.5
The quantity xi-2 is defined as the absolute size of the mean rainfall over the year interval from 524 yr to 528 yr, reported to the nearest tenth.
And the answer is 43.0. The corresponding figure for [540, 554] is 42.0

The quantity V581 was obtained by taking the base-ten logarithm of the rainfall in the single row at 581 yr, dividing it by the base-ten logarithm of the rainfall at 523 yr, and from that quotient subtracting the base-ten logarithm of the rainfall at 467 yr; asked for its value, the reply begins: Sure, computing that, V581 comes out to -0.637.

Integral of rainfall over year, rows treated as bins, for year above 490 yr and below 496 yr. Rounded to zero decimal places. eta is 259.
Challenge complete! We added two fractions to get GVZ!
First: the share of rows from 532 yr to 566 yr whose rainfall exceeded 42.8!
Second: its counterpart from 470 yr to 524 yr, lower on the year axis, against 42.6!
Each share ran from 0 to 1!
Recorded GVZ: 1.12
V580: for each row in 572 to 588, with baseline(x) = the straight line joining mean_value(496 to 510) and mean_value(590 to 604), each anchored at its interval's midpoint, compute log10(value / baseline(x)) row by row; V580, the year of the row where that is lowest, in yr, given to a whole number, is 587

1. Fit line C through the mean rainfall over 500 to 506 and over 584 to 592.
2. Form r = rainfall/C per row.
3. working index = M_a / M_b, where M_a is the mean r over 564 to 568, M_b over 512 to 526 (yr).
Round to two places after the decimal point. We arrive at 0.66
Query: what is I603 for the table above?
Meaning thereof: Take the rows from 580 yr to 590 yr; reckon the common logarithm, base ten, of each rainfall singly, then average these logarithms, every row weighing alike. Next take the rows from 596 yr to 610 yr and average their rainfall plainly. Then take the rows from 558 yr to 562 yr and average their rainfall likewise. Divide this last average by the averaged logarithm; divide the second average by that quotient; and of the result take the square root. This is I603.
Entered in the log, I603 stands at 1.73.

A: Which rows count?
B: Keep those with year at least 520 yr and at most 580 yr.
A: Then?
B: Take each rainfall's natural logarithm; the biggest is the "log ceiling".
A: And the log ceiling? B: 3.77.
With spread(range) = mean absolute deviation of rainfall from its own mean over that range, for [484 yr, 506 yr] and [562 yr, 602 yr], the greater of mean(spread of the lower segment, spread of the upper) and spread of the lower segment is 2.27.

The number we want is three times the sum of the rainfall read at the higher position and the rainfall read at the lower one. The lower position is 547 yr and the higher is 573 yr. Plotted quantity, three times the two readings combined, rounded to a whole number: 254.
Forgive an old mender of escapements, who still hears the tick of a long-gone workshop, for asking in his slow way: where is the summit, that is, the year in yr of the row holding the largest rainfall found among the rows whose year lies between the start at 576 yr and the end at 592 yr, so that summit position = 591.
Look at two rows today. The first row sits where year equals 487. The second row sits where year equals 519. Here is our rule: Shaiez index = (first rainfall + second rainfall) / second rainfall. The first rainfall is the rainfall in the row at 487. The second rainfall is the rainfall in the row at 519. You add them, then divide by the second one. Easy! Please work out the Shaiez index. 2.00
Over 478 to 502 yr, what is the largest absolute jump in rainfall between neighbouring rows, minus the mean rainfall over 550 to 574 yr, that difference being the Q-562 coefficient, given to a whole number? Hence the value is -32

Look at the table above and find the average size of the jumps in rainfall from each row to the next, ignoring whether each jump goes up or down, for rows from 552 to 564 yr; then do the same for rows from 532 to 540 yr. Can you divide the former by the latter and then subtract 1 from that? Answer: 16.8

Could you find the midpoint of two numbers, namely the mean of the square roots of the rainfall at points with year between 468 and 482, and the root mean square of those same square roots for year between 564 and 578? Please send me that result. 6.34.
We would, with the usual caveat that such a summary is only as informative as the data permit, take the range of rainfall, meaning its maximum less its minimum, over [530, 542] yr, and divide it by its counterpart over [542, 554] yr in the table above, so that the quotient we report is 0.6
